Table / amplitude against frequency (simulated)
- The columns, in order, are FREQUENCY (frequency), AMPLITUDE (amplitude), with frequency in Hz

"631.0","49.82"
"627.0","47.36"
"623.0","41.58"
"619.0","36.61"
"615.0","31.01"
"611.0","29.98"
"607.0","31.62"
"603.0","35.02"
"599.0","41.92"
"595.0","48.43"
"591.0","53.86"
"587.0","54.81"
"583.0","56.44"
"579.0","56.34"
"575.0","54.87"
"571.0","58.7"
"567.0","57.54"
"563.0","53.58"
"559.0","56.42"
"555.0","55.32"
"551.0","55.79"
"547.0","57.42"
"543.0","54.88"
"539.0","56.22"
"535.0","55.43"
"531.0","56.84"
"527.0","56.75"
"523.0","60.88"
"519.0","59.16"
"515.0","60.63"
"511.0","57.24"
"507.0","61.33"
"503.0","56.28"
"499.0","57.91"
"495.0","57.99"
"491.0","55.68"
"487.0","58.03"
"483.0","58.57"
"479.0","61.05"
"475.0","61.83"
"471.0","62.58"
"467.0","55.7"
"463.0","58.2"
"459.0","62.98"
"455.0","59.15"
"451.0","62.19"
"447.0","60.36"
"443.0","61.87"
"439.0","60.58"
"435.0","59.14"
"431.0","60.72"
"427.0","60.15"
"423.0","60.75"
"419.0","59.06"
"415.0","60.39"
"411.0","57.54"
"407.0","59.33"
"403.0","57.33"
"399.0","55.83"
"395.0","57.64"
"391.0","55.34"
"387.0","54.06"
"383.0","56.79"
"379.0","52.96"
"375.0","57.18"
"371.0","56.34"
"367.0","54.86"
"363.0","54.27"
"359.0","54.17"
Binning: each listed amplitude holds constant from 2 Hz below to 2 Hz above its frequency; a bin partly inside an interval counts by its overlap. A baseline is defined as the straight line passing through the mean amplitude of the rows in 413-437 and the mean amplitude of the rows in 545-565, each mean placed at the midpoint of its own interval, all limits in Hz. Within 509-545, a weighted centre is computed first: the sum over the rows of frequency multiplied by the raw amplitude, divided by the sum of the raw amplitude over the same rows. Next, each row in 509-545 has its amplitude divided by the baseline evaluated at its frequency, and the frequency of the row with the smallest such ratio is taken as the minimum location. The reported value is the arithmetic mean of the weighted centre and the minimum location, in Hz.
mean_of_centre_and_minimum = 534.9 Hz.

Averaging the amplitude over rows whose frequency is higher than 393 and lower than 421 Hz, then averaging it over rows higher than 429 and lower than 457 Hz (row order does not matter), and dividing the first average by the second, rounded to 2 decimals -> 0.96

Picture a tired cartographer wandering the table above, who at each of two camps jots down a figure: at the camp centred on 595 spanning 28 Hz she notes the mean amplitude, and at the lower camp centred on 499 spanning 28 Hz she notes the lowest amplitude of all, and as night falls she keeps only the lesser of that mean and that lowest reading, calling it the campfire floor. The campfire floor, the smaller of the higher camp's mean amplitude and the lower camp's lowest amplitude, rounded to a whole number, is 46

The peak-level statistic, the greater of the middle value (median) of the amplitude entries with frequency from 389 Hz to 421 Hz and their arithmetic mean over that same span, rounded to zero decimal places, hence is 58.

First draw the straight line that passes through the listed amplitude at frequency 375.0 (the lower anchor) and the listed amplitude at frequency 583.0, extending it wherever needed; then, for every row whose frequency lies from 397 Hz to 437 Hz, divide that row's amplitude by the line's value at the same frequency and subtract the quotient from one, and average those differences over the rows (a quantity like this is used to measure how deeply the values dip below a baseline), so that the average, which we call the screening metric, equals -0.035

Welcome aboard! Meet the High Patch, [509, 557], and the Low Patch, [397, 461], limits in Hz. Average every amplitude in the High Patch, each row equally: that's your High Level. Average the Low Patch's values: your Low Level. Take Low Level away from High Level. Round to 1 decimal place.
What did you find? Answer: -2.6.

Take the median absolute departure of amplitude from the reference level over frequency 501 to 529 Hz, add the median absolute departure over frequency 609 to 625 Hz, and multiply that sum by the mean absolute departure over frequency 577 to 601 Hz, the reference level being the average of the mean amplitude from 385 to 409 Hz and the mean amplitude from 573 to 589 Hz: 110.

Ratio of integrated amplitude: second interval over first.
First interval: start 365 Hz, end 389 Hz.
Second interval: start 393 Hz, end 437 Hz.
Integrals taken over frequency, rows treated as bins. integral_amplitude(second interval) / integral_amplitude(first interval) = 2.0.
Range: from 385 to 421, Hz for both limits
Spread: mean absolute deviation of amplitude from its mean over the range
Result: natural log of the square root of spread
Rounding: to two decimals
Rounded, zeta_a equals 0.22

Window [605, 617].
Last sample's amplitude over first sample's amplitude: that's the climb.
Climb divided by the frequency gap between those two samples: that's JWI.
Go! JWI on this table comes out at -0.08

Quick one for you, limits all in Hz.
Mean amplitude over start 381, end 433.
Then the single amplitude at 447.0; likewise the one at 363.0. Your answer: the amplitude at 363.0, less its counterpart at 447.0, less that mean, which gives -64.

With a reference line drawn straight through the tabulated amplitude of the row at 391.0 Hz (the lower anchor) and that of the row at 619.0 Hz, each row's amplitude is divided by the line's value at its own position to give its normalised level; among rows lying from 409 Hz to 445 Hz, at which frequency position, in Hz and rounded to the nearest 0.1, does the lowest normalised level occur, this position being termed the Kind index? 411.0 Hz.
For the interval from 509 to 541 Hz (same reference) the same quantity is 511.0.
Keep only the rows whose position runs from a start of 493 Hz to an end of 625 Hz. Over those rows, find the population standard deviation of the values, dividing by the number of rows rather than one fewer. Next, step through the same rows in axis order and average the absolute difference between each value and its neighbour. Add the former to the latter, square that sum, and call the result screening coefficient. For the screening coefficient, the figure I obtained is 139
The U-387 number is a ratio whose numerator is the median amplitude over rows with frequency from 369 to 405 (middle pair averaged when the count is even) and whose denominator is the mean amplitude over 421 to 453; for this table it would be 0.93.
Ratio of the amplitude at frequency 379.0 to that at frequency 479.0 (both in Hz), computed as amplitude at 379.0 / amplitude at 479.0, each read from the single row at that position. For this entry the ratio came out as 0.87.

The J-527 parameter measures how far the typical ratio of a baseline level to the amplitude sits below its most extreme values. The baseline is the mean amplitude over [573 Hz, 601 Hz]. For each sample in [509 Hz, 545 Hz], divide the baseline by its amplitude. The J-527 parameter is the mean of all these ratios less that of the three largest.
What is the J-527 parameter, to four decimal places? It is -0.0325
